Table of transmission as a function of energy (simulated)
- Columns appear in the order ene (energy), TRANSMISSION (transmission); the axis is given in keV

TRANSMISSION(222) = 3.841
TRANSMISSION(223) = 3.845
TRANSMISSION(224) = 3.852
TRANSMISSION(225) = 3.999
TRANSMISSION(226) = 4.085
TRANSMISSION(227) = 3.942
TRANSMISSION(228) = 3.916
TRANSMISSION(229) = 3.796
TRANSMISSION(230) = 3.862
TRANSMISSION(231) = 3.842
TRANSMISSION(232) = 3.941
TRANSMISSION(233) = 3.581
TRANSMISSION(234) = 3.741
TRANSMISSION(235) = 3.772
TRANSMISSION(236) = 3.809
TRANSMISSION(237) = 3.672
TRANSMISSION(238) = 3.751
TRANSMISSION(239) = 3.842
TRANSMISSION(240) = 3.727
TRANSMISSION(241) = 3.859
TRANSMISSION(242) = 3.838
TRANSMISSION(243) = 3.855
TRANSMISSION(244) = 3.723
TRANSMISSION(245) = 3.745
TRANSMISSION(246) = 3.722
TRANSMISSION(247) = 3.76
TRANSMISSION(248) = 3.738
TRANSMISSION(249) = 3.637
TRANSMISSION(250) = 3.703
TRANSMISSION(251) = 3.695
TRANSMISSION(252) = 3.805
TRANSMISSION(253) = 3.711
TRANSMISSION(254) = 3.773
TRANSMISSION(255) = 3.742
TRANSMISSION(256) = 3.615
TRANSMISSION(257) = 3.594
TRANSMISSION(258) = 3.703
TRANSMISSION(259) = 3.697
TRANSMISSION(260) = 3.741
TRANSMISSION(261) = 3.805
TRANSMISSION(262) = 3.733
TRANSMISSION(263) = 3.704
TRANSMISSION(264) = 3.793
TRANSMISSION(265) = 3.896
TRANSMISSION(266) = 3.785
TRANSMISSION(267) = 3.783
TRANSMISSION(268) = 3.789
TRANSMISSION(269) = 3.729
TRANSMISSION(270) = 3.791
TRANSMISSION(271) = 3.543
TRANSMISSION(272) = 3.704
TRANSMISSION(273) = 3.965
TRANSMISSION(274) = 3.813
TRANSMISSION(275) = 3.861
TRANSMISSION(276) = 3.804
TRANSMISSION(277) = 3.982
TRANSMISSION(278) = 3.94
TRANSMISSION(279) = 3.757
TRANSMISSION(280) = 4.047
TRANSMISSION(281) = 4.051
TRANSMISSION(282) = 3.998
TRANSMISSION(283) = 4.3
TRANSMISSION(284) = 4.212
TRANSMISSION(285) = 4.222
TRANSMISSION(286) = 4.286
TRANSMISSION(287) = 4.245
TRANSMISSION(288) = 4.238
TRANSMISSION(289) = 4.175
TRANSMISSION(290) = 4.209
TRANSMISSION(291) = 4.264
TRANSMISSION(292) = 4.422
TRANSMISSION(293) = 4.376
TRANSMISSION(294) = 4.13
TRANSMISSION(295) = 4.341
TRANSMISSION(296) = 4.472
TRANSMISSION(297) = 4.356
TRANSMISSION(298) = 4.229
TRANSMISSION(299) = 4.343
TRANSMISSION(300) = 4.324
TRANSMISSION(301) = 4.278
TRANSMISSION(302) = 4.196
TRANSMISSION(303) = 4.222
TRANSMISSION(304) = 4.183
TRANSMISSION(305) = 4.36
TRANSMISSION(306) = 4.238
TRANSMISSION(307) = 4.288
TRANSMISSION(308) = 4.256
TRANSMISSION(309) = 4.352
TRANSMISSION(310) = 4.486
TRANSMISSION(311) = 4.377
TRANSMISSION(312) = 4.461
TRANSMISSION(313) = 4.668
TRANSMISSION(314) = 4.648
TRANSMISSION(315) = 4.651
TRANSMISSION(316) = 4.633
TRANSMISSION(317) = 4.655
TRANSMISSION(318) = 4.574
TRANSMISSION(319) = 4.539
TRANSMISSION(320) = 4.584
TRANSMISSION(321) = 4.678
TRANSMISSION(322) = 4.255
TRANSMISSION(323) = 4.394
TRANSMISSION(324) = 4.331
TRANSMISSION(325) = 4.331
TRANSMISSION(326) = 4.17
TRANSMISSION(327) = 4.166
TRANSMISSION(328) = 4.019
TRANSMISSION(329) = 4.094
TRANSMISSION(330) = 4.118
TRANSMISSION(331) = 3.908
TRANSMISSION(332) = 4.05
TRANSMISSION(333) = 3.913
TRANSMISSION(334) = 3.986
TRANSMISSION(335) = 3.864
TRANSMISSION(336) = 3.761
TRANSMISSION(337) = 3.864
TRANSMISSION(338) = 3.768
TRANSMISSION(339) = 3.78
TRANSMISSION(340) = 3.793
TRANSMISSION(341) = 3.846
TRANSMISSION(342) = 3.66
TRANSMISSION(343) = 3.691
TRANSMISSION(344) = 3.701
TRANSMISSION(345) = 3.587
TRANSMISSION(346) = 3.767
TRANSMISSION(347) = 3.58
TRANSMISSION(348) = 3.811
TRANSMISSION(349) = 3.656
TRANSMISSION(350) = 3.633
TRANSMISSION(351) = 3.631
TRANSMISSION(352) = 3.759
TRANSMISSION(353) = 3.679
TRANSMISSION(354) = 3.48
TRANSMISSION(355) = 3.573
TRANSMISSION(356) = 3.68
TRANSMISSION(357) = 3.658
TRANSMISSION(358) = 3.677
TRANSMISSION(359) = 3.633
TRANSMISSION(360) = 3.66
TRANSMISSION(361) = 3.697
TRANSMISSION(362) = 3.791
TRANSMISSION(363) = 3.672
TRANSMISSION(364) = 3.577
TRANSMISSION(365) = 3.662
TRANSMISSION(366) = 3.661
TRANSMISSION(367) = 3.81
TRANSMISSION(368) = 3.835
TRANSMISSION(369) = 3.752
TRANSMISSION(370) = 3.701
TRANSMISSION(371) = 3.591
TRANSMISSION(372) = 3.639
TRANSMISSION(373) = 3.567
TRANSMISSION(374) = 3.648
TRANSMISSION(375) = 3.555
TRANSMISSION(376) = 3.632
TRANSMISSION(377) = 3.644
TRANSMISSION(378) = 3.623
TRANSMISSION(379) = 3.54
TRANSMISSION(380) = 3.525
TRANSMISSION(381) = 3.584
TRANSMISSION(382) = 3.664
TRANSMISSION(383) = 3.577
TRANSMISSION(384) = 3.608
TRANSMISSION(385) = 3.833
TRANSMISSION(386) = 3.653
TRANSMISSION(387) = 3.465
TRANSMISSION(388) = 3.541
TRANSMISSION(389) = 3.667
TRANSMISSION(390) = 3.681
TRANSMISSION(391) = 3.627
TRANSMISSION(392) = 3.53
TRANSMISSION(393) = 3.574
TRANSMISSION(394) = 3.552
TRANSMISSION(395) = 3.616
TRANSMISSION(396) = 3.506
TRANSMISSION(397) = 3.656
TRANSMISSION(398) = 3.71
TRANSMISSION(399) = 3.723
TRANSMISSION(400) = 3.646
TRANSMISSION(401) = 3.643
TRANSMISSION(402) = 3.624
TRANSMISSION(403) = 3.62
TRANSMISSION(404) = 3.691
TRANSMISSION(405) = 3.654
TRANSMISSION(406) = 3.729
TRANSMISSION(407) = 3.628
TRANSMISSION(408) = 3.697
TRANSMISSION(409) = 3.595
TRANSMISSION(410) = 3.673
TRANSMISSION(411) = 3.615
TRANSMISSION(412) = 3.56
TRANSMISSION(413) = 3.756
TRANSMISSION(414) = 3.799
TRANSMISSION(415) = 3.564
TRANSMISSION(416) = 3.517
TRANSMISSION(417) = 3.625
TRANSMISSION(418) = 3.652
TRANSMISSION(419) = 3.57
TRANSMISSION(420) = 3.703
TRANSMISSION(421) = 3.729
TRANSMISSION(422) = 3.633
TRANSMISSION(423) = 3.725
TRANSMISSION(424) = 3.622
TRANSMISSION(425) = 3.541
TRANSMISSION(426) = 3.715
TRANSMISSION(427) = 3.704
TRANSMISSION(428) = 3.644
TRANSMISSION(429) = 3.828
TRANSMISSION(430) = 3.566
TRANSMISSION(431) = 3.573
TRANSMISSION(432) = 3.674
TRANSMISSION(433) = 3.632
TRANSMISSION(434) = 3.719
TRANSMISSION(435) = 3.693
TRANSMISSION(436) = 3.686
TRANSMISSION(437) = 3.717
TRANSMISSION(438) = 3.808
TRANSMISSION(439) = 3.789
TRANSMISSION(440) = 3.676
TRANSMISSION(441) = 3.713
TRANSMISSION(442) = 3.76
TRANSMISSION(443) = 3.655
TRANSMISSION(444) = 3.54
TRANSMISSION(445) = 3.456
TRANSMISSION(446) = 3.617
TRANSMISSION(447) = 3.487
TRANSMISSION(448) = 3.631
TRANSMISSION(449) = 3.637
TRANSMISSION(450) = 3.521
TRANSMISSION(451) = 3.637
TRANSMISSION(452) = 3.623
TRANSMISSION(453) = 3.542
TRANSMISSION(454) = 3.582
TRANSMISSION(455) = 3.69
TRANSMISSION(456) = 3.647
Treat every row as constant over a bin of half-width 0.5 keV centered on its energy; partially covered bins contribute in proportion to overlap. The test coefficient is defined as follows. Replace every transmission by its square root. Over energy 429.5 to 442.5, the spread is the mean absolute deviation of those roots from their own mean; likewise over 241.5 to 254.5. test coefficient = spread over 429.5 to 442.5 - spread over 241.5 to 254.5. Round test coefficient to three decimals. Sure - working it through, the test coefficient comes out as 0.002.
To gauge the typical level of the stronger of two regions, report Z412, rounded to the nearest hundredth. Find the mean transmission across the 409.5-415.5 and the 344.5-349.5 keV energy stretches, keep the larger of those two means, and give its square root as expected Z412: 1.92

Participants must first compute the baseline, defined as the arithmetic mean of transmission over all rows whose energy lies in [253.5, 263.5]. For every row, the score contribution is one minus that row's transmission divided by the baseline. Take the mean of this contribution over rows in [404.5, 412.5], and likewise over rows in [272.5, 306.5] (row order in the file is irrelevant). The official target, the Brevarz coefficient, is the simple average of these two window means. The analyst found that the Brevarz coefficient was -0.05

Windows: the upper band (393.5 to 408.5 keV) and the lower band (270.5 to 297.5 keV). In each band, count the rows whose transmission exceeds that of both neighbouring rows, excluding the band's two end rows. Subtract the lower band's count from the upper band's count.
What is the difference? -4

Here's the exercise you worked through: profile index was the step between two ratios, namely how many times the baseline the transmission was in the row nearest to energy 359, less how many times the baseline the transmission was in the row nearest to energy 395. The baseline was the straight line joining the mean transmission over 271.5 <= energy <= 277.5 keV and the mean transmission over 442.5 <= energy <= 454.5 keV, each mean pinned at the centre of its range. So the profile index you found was -0.011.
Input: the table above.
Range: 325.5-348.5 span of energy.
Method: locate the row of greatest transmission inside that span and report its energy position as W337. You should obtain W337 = 326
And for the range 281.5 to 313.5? 313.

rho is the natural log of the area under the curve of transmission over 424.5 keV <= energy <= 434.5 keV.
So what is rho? 3.60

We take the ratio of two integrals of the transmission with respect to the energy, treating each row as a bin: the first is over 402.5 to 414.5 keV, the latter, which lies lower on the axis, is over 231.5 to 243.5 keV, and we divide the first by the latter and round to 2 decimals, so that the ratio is 0.97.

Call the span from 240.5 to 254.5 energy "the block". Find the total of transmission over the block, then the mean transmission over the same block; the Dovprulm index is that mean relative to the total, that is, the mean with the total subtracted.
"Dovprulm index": -48.8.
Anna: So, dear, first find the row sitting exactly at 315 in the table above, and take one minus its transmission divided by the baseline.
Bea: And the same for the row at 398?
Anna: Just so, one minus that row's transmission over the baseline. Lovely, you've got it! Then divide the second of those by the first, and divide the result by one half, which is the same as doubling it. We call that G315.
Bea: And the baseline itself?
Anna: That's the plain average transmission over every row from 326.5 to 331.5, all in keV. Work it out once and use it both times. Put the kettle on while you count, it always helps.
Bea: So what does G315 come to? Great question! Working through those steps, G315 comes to -1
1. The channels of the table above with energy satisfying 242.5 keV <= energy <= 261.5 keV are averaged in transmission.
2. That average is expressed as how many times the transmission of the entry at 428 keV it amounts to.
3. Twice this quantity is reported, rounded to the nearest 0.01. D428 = 2.04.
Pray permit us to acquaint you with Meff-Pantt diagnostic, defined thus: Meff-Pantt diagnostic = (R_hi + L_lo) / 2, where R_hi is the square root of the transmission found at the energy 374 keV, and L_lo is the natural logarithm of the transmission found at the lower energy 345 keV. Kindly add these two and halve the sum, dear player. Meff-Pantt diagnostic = 1.59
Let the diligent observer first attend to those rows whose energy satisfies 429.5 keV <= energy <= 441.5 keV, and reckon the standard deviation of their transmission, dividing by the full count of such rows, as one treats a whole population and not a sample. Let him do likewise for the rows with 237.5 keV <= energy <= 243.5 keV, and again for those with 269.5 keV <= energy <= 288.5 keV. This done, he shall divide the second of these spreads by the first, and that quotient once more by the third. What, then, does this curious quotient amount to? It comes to 3.5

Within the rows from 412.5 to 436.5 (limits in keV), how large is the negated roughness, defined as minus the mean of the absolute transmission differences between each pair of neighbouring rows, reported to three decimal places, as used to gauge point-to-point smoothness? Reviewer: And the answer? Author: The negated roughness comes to -0.088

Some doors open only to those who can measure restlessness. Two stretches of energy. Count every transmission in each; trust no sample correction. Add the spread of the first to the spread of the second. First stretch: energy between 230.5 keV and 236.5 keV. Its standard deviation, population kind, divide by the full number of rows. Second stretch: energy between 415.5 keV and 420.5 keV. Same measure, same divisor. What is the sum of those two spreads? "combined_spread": 0.17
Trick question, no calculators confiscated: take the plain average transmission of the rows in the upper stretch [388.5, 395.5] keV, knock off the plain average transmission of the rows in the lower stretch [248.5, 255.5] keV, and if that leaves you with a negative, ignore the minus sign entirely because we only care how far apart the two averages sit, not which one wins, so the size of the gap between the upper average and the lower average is 0.117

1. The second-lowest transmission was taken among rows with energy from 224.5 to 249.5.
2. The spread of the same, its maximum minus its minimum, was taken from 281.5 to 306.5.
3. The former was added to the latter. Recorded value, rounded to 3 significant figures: 4.11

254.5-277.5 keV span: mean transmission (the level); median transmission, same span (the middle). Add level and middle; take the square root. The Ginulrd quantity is 2.75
